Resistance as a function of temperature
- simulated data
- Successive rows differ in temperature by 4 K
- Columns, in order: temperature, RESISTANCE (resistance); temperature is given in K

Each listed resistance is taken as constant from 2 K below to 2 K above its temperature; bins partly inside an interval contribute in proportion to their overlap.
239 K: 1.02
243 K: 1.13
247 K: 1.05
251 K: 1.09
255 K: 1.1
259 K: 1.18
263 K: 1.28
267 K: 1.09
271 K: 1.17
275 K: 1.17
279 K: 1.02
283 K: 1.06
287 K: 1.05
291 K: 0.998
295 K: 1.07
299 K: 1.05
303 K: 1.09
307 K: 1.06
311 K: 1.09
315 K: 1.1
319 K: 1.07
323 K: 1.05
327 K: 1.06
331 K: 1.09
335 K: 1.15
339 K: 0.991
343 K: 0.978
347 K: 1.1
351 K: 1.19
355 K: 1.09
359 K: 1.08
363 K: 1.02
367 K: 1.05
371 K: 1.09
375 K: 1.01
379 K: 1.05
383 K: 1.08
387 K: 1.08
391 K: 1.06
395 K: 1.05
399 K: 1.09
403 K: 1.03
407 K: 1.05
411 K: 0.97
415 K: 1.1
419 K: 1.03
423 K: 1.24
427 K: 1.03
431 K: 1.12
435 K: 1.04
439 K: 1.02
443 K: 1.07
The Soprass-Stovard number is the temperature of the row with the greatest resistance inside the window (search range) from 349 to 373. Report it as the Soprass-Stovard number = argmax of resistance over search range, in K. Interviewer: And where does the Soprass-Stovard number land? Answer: 351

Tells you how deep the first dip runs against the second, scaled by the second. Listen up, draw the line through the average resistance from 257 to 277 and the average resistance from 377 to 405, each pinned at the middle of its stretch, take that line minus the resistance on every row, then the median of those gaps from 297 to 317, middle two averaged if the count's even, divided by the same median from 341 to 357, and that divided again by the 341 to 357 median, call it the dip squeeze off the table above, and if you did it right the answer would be 2183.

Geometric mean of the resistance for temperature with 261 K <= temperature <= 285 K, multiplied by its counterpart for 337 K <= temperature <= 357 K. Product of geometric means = 1.204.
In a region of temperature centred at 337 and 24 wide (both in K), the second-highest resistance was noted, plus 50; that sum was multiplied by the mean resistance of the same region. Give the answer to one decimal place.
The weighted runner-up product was 54.2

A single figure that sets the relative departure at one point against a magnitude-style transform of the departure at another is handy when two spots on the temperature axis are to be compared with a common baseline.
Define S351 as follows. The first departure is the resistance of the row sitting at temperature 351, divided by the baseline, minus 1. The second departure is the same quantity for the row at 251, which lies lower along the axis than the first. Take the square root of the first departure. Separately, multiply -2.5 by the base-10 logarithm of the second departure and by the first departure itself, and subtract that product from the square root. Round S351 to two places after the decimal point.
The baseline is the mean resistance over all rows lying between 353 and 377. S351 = -0.12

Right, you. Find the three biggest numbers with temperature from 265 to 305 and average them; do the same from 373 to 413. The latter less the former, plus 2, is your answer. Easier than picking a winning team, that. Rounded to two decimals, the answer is 1.94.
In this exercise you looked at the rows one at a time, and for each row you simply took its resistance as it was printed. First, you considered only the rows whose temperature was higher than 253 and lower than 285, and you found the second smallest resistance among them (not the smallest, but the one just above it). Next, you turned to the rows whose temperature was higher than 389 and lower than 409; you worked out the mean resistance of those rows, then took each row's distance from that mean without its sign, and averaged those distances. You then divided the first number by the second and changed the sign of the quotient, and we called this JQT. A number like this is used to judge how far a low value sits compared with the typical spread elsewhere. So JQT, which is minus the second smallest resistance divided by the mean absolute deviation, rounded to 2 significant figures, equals -70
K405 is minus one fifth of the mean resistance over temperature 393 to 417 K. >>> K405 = -0.2097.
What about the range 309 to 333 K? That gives -0.2153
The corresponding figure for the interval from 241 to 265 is -0.2277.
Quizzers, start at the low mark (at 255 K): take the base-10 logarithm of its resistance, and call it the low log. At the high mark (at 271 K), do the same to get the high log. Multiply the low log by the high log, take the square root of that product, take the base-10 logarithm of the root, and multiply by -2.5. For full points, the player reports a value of 3.2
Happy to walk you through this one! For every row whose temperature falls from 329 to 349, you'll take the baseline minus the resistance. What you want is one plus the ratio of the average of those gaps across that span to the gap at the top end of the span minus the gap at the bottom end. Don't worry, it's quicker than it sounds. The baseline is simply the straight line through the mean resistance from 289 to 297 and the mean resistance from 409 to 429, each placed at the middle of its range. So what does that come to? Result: 3.7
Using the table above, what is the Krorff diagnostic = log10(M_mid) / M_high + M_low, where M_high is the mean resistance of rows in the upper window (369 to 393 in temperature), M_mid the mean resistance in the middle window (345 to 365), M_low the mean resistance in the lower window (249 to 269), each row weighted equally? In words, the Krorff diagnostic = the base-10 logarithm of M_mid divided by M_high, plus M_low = 1.19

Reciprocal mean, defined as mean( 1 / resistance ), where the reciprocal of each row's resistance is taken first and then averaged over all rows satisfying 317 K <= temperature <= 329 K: 0.943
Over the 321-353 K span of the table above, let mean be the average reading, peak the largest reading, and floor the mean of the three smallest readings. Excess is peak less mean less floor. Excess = -0.89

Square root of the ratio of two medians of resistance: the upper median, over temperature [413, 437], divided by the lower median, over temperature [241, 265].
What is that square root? 0.98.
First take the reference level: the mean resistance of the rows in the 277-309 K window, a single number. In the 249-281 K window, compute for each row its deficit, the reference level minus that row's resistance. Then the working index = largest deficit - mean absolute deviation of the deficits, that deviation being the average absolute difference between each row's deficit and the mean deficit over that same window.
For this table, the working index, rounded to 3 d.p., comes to -0.033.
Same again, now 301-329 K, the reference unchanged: -0.017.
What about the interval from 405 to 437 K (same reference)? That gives 0.019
